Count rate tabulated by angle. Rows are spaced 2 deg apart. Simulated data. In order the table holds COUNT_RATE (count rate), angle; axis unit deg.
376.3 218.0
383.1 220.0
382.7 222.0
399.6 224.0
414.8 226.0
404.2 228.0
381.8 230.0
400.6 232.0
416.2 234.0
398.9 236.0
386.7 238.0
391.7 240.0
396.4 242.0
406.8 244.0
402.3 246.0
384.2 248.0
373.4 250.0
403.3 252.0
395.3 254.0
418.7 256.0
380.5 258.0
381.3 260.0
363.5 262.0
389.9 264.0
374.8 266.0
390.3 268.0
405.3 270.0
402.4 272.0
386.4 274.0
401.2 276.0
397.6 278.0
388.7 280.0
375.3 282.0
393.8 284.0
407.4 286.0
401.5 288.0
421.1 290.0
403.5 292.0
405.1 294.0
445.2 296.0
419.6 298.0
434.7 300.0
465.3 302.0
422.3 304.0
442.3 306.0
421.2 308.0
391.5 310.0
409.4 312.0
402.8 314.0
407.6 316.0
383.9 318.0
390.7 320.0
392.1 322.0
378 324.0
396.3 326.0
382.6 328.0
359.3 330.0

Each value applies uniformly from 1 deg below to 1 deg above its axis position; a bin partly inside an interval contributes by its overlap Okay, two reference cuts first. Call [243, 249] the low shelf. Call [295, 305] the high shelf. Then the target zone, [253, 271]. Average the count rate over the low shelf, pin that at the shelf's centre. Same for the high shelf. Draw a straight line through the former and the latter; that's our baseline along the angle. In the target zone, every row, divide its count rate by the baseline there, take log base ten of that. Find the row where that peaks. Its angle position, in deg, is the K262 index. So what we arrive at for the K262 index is 256.0 deg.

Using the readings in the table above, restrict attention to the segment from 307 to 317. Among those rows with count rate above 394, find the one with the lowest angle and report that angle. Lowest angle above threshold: 308.0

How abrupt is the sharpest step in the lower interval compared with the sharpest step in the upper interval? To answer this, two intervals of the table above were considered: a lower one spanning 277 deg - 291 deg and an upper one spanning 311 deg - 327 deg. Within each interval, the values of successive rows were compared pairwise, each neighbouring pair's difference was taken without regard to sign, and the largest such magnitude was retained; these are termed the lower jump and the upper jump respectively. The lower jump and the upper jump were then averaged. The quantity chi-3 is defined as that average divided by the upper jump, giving 0.91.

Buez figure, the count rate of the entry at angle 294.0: 405.1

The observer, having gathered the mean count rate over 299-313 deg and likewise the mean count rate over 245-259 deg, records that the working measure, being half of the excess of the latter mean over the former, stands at -16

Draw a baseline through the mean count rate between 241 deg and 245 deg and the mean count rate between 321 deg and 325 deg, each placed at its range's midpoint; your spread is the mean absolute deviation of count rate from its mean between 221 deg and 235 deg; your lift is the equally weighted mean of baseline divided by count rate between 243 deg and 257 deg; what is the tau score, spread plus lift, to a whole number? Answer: 11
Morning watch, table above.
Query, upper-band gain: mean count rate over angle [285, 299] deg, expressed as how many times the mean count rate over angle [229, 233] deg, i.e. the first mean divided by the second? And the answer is 1.06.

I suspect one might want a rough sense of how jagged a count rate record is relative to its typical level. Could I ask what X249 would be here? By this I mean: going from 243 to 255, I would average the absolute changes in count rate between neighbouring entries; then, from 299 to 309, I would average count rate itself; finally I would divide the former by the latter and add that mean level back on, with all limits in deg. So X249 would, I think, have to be 437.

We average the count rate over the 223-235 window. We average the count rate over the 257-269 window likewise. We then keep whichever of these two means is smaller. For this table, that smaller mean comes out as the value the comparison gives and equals 380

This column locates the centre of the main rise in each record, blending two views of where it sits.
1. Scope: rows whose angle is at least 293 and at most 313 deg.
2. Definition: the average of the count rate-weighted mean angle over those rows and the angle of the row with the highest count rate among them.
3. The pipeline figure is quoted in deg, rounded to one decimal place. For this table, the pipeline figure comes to 302.5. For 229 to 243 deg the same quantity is 235.0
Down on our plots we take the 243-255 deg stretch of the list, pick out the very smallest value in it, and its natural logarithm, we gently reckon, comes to 5.92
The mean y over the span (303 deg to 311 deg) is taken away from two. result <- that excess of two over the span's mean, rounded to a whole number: -417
